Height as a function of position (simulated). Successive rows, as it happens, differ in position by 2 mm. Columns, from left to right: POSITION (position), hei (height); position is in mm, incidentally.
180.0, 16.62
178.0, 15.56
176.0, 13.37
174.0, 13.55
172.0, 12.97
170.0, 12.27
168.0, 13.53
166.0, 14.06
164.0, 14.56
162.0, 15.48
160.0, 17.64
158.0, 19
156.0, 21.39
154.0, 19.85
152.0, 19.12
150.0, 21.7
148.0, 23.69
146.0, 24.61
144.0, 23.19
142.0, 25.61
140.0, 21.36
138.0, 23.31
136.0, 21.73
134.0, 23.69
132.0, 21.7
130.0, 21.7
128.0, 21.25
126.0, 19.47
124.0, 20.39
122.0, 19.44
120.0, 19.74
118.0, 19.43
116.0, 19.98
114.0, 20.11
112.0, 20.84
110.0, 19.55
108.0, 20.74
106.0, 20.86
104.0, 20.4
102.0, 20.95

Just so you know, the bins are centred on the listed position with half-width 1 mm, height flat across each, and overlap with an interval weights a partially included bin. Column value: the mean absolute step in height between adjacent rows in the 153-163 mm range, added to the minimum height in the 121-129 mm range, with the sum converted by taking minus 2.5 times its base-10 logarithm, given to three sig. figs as -3.32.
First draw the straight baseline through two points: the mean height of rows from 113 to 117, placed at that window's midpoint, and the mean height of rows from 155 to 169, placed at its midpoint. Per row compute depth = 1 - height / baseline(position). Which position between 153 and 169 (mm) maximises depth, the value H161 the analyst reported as 168.0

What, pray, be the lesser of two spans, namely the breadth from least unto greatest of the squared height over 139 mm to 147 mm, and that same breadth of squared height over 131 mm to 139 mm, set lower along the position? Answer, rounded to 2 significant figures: 90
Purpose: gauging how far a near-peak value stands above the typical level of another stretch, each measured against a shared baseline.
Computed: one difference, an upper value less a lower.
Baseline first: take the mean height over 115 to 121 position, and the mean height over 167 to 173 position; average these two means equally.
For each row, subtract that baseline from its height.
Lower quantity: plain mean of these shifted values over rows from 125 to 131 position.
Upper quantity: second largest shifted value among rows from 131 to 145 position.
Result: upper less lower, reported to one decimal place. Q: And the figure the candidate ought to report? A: 2.9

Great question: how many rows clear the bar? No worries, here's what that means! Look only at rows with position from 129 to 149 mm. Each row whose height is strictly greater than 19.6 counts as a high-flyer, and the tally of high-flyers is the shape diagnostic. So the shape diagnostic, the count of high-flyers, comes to 10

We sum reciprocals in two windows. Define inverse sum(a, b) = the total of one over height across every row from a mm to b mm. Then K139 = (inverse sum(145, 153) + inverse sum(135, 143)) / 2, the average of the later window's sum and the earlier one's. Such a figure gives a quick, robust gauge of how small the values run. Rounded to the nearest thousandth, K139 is 0.178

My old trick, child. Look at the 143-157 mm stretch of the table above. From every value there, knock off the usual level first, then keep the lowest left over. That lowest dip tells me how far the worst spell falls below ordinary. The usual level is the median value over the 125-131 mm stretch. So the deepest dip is -2.1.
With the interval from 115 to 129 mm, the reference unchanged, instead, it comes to -1.8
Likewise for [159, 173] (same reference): -9.0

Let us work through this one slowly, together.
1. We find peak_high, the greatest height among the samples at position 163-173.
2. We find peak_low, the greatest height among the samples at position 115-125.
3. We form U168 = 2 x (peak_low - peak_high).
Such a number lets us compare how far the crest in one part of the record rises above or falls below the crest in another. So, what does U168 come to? 12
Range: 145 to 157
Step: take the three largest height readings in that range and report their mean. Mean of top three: 23.3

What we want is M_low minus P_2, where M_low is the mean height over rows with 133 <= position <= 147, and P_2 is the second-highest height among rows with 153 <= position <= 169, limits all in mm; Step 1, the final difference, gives 3.5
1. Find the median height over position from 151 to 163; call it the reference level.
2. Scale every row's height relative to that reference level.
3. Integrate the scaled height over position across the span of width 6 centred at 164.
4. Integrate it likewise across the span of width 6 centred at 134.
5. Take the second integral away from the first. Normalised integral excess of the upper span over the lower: -2.4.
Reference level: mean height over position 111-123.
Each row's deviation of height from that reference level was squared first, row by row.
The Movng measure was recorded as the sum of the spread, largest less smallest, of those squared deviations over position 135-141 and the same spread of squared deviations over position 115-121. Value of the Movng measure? 10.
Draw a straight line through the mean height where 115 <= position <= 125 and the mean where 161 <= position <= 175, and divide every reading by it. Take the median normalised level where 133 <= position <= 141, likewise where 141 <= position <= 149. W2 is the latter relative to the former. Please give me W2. 1.15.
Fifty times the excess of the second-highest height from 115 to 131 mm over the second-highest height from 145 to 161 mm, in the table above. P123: -122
